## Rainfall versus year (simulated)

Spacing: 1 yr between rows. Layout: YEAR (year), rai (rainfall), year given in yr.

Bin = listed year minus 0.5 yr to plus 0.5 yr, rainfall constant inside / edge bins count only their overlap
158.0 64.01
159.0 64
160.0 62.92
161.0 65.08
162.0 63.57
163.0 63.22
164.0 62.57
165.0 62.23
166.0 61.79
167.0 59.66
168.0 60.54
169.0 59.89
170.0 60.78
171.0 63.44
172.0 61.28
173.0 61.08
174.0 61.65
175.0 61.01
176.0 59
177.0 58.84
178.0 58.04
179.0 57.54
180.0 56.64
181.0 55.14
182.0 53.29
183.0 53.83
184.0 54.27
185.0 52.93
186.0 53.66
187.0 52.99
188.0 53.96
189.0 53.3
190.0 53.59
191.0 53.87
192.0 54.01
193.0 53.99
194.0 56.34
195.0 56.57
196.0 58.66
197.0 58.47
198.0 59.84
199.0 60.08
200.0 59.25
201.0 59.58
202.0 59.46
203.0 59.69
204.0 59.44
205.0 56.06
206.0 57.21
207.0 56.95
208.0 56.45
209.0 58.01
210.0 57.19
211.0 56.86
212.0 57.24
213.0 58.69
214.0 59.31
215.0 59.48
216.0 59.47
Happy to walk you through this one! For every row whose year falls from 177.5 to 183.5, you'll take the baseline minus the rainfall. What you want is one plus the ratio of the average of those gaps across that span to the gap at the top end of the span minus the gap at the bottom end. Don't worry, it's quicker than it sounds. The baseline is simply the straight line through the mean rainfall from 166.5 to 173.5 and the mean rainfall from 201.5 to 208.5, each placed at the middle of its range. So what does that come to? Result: 2.1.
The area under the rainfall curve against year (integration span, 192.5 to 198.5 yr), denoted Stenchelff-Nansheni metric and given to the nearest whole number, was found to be 344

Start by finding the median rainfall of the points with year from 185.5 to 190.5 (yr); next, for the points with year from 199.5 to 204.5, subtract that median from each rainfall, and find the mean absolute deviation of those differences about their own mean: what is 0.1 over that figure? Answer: 0.828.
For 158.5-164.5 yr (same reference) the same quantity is 0.152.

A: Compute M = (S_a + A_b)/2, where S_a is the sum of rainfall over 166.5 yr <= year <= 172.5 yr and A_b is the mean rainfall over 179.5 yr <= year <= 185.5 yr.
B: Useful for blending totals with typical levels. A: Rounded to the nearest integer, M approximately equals 210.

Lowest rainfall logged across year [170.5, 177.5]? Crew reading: 58.84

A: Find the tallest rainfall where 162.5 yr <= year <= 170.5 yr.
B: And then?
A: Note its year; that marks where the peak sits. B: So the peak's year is 163.0 yr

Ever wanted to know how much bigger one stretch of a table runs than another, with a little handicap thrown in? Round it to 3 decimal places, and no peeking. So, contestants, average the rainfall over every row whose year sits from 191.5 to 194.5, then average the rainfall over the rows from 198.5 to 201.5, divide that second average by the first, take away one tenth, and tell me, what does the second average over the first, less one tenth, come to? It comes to 0.989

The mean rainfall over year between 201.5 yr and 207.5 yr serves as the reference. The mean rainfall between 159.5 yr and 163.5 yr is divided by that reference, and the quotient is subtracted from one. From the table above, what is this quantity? -0.10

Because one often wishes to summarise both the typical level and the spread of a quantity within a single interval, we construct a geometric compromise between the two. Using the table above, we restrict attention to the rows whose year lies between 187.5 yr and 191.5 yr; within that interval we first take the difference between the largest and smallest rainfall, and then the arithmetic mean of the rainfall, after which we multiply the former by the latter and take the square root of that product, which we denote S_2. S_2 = 6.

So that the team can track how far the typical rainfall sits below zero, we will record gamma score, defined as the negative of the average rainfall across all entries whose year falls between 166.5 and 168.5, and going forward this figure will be -60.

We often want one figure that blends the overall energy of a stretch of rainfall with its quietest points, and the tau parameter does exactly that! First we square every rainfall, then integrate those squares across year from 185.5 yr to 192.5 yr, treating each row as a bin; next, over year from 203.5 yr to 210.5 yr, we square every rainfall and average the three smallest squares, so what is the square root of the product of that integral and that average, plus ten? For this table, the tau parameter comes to 8025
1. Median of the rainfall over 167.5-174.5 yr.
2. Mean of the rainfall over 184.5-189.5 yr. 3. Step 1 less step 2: 7.7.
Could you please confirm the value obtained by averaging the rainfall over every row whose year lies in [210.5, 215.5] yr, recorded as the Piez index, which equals 58.3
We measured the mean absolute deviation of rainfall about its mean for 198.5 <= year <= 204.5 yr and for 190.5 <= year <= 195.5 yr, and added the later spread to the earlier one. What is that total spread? 1.4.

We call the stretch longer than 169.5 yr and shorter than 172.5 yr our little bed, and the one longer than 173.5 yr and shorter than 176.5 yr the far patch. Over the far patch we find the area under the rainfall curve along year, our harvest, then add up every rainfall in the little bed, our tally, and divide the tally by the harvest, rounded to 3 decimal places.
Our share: 1.021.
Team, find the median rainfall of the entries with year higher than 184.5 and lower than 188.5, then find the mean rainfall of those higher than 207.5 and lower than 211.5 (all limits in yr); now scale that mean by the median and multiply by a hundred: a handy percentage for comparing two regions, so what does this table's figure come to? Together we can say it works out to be 107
